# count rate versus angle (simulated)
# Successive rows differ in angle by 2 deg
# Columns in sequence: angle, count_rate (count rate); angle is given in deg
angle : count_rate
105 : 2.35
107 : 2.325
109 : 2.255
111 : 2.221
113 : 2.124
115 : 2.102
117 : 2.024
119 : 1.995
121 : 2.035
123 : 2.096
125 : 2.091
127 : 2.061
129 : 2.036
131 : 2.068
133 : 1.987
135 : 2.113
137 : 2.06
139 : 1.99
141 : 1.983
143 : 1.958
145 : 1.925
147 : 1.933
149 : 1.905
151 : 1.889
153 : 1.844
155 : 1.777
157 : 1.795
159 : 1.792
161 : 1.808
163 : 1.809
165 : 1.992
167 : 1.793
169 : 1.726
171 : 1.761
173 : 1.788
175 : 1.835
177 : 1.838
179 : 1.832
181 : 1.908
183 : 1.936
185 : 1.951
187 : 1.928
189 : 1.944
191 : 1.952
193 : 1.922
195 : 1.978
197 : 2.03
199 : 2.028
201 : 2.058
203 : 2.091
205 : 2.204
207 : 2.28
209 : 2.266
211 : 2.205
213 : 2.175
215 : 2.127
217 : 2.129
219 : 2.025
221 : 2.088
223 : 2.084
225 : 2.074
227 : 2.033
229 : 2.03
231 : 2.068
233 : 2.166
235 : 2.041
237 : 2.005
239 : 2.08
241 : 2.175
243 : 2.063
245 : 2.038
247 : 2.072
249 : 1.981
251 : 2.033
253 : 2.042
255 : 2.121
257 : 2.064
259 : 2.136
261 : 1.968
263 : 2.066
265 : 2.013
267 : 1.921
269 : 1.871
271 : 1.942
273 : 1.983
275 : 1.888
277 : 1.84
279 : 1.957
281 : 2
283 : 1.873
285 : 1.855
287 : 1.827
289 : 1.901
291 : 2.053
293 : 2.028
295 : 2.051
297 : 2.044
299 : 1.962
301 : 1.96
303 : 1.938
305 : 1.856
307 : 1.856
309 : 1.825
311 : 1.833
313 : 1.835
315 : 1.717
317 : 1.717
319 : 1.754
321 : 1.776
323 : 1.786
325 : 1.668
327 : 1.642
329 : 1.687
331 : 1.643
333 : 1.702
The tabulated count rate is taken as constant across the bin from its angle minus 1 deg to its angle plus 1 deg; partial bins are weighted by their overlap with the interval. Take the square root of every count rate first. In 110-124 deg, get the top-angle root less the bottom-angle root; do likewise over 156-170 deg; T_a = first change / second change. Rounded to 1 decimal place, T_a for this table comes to 1.6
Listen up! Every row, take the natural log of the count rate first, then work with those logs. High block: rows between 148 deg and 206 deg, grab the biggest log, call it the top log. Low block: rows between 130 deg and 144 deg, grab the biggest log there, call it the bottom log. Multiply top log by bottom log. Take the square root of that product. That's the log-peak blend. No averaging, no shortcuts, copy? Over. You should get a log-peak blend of 0.769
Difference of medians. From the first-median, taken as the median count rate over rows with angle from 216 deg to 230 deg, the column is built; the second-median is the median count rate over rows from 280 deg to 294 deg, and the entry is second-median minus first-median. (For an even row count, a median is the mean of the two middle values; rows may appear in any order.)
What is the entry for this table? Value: -0.17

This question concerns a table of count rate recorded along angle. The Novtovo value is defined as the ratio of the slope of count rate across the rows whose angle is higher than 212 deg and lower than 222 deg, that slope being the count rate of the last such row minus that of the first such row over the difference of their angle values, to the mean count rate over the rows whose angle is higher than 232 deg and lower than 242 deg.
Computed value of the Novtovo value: -0.0052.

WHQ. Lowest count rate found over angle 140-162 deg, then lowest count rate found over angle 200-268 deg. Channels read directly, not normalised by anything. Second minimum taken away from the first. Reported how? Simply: -0.1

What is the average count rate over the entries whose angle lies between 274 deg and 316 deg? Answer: 1.91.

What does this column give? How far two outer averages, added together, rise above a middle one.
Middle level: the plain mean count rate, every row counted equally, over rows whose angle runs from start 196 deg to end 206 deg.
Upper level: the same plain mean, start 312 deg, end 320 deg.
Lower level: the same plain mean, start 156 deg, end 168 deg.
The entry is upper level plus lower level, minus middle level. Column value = 1.51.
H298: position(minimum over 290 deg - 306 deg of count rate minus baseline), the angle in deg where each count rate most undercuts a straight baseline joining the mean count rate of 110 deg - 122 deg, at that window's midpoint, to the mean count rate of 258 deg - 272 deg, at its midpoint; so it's 305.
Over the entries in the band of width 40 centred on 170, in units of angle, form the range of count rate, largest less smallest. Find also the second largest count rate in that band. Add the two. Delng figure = 2.22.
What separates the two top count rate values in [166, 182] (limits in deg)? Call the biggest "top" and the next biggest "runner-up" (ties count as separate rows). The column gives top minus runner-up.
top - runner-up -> 0.070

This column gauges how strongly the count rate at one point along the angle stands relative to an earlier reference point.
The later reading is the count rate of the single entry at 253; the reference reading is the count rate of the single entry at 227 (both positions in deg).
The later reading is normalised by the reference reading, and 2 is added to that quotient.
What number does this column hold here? 3.00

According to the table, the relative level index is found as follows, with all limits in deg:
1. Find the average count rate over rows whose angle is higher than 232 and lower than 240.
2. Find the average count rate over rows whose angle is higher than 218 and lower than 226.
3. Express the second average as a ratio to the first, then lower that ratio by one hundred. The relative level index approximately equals -99.0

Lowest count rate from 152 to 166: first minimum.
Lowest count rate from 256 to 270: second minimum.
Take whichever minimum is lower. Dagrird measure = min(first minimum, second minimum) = 1.78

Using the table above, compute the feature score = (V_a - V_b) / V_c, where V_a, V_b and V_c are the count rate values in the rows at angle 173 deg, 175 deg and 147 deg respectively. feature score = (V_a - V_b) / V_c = -0.024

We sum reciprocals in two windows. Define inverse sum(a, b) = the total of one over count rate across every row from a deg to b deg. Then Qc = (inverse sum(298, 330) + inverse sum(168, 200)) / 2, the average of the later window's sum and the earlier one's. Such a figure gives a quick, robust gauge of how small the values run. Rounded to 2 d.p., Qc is 8.68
